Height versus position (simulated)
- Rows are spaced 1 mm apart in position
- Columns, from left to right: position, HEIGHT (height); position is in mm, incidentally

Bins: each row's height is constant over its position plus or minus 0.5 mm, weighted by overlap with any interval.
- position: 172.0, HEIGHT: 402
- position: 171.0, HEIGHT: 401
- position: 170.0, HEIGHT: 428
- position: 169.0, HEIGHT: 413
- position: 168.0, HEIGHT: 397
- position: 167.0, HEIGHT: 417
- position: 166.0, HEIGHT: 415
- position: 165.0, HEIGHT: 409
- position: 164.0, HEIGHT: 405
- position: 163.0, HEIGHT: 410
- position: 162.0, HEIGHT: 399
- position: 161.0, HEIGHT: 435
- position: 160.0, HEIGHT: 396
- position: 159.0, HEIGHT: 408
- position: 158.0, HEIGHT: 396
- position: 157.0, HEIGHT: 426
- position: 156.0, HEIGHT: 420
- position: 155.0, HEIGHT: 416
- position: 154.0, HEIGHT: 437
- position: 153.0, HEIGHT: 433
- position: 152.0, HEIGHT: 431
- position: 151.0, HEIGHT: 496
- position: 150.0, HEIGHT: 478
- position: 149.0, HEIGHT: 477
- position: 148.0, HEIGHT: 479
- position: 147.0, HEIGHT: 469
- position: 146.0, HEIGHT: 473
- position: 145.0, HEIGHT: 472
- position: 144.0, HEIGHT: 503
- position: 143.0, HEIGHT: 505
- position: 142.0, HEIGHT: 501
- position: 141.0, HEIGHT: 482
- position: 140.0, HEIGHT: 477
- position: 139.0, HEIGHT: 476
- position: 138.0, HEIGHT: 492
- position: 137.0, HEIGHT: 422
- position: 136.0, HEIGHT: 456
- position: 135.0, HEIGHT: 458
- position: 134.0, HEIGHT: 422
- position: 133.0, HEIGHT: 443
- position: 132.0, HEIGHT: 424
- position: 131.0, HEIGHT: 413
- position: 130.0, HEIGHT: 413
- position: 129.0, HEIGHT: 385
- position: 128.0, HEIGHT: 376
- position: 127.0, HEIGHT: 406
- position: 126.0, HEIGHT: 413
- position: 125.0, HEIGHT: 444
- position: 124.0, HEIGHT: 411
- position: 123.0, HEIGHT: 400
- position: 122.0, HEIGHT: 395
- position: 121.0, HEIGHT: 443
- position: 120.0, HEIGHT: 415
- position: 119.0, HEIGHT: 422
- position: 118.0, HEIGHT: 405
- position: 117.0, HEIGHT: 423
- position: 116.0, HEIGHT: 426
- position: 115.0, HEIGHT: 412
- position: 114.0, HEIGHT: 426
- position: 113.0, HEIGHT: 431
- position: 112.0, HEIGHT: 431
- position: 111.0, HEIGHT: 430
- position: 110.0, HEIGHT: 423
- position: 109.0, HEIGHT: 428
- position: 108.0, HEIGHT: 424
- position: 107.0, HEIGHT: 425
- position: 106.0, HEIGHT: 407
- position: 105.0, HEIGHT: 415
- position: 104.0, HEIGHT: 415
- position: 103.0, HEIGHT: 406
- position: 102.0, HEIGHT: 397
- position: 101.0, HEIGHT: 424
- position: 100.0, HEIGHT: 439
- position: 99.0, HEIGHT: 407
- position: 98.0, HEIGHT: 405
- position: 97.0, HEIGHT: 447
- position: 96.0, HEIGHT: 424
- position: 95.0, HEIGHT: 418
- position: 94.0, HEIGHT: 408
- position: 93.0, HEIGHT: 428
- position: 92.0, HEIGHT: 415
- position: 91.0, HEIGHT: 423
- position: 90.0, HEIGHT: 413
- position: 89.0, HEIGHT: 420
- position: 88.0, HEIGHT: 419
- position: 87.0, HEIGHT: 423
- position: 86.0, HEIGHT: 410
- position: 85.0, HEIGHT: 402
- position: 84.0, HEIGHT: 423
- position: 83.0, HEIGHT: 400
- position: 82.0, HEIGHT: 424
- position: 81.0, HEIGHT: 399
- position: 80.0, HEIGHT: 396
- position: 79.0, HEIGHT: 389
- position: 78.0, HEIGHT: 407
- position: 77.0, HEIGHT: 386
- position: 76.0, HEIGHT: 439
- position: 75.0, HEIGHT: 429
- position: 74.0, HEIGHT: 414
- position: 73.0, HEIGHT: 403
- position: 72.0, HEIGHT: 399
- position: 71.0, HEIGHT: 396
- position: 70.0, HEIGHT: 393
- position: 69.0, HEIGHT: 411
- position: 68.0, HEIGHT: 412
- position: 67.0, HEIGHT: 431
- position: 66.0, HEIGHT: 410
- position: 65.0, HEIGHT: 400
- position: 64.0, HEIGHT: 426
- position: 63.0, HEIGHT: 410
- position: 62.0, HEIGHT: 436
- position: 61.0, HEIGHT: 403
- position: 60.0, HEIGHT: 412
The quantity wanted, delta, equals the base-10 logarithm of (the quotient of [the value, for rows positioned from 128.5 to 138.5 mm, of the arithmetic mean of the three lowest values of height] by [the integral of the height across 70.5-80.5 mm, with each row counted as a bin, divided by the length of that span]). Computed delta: -0.002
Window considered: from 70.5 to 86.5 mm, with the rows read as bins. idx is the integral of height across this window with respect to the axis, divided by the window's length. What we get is 407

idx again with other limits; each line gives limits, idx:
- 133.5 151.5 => 474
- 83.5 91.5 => 417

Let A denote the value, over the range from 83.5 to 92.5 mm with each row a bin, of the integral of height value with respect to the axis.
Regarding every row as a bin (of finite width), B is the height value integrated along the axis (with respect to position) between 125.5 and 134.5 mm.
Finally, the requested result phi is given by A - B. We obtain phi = 53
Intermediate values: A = 3748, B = 3695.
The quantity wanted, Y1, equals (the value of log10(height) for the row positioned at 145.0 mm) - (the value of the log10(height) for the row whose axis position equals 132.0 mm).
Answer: 0.05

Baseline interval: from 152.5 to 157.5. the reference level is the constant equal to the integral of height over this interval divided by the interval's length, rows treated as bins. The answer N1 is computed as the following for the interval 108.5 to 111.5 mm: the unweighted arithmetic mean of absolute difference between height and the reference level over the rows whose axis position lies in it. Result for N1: 3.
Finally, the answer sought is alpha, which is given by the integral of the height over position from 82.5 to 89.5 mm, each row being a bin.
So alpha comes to 2897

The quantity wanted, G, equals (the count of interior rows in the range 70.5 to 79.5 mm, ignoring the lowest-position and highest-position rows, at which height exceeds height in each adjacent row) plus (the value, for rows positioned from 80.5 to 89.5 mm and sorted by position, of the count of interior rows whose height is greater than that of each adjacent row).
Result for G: 5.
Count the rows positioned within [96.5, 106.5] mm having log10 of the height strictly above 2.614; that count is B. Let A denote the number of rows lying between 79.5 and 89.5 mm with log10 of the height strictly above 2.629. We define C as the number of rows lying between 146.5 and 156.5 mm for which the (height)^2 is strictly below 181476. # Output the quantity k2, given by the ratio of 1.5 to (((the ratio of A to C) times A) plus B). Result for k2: 0.30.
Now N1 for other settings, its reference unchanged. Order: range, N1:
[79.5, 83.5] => 22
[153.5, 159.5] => 13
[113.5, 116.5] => 5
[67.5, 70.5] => 21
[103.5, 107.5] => 11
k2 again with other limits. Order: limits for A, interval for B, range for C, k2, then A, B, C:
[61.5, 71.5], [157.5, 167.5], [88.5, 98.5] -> 0.36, 3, 3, 8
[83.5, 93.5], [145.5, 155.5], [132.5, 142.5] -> 0.14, 1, 10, 2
